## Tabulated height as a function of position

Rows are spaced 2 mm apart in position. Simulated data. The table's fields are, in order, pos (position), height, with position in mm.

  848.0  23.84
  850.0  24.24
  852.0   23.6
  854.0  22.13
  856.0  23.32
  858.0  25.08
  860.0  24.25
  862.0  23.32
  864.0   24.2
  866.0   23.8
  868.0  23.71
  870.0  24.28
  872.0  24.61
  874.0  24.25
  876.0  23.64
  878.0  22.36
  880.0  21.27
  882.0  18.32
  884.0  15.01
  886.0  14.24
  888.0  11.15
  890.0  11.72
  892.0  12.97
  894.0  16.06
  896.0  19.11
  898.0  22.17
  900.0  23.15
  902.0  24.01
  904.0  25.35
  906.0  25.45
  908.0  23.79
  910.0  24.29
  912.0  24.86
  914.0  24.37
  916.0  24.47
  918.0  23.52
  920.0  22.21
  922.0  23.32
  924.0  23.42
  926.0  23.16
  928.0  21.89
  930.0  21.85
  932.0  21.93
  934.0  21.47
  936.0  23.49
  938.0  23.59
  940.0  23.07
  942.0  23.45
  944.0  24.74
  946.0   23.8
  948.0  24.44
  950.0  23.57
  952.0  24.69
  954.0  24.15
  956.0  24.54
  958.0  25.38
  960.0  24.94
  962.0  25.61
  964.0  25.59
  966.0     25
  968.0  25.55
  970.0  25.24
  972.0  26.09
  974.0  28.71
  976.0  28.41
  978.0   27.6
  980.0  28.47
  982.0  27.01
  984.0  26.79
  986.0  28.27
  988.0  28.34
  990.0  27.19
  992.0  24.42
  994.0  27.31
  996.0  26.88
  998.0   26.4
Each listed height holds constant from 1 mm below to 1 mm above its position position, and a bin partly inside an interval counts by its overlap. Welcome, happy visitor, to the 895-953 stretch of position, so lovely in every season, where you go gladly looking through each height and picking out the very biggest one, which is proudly 25.45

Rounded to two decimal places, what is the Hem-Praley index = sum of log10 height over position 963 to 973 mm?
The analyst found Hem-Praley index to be 7.03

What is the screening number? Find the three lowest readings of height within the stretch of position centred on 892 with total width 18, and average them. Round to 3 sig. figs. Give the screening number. 11.9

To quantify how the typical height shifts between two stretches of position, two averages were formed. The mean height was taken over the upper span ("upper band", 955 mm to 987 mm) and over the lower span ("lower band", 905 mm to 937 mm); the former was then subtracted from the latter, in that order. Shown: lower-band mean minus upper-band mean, -3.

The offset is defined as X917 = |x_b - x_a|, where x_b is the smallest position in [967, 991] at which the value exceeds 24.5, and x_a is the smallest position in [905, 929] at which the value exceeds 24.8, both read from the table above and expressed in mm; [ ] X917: 62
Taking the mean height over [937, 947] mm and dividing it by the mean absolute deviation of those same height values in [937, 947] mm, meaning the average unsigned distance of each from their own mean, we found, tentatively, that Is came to 55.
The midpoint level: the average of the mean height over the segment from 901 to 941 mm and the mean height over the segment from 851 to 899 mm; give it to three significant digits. 22.0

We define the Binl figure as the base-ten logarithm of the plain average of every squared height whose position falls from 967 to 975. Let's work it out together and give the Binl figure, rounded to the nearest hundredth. 2.84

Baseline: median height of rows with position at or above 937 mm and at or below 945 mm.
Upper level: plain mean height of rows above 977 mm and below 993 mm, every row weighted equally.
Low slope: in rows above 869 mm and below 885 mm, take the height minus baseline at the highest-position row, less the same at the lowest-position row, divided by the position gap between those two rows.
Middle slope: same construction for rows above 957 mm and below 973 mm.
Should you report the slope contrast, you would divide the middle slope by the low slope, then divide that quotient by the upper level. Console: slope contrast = -0.003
